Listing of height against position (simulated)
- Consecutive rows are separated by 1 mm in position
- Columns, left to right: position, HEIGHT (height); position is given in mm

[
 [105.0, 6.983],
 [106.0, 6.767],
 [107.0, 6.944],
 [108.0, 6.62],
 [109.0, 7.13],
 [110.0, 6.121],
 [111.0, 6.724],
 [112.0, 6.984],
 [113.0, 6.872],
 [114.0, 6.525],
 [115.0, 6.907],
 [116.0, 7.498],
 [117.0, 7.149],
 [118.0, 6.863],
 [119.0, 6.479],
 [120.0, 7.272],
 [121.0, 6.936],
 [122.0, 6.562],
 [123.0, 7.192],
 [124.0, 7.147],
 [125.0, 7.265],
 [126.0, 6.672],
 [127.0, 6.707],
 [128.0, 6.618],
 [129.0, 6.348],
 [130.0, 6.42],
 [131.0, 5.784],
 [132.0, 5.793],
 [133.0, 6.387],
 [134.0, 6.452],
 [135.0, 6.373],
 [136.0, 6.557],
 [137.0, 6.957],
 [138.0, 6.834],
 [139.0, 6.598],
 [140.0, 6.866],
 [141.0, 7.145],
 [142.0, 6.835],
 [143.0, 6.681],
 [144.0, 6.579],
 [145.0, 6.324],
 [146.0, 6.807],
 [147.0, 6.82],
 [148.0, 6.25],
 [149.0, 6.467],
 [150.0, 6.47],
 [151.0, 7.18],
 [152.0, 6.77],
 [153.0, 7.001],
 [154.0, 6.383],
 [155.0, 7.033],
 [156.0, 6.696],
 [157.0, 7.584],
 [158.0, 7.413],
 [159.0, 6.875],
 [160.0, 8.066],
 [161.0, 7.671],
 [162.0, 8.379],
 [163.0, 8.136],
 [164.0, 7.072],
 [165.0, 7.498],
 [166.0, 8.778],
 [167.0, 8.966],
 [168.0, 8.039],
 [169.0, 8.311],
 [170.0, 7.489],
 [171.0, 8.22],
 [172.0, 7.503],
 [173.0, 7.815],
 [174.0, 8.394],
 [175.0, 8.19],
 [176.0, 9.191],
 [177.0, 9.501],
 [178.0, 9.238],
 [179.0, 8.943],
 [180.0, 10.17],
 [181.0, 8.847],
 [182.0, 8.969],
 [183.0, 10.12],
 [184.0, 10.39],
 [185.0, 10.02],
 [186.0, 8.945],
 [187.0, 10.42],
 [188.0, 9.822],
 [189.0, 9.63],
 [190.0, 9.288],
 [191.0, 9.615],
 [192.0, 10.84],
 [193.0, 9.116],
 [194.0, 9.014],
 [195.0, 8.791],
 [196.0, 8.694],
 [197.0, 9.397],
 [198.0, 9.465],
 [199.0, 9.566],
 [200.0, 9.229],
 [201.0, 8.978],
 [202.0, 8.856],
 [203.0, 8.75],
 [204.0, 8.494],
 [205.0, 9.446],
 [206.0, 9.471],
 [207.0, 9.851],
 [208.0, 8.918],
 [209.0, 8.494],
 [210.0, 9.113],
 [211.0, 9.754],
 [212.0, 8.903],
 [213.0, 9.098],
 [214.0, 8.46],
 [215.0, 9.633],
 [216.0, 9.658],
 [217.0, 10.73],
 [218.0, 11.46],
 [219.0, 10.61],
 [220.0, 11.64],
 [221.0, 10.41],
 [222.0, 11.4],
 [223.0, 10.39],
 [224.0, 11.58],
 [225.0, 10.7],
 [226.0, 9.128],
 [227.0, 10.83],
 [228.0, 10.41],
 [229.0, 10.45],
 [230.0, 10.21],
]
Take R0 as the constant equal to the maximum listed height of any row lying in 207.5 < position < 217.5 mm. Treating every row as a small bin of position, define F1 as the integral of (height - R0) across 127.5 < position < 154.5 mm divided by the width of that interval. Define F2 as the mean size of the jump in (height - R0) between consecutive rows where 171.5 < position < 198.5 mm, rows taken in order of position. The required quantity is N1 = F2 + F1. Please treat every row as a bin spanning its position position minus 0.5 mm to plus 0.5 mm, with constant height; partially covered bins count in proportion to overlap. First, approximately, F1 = -4.15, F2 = 0.6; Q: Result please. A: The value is -3.55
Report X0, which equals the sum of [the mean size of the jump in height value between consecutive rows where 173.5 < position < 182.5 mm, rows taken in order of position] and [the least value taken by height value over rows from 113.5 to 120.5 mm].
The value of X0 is 7.1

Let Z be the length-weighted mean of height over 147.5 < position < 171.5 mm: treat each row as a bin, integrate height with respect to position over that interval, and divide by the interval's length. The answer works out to 7.4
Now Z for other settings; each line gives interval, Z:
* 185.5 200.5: 9.5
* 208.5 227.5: 10.1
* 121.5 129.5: 6.8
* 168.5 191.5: 9.1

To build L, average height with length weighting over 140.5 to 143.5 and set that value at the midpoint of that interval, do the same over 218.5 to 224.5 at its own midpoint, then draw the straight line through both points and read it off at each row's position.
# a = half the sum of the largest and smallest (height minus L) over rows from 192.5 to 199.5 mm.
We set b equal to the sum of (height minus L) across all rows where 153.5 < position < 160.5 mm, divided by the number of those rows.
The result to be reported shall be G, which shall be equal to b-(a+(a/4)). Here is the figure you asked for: 0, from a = -0.6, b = -0.5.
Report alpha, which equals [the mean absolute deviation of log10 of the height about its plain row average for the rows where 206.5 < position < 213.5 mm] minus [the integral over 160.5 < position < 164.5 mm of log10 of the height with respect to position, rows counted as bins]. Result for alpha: -4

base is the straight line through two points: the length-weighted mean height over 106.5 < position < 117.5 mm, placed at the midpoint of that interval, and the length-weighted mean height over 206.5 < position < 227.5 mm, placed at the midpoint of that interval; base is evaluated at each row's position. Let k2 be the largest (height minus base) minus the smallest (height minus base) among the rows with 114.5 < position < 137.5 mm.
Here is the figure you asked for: 2.2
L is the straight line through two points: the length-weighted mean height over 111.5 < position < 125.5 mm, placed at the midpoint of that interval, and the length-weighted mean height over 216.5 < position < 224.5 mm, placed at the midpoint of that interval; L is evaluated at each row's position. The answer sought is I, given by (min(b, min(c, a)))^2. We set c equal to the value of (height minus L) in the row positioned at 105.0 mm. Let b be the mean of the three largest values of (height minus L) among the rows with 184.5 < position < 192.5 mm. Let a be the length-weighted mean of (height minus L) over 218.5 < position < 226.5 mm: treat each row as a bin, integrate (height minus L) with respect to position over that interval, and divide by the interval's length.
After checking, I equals 0.14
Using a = -0.37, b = 0.7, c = 0.54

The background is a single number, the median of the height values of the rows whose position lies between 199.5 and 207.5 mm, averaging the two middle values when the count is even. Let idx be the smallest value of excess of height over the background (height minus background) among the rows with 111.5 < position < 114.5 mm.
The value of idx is -3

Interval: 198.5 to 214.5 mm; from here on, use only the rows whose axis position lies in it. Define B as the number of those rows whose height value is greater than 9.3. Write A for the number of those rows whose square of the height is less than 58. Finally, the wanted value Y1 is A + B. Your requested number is 5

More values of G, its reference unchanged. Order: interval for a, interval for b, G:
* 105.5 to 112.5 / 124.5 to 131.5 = -1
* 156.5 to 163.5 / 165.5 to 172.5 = 0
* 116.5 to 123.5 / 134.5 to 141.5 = -1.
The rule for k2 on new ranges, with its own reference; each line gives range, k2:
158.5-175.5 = 1.8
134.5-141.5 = 0.6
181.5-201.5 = 2.3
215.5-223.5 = 1.9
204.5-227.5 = 3.0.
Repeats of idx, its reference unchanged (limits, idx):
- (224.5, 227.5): 0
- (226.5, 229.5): 1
